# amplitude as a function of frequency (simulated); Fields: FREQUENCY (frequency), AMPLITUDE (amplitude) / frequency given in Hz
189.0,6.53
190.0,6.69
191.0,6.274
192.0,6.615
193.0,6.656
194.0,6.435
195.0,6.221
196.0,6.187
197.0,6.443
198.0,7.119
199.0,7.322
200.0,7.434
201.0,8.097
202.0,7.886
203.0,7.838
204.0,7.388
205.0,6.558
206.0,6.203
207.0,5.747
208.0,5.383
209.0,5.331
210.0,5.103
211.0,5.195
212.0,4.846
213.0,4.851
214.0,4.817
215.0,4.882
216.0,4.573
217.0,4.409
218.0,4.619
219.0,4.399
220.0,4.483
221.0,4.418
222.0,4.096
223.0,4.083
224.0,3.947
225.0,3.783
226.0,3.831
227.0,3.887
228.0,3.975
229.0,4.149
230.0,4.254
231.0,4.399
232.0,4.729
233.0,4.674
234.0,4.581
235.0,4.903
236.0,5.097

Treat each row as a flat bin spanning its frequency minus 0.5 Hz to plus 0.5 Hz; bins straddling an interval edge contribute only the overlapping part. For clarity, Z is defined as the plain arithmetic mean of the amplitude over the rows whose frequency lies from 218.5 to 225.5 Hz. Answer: 4.2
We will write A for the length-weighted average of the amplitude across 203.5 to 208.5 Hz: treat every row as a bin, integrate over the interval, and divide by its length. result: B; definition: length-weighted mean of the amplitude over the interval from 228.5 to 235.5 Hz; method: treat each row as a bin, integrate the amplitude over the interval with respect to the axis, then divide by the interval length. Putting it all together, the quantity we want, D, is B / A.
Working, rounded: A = 6.3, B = 4.5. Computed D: 0.72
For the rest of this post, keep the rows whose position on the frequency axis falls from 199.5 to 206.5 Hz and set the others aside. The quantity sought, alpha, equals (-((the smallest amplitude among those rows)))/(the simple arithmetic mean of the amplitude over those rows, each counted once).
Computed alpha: -0.845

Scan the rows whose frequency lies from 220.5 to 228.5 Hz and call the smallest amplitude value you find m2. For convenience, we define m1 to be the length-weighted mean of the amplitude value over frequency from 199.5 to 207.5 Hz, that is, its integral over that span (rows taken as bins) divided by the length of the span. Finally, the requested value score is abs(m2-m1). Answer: 3.4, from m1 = 7.1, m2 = 3.783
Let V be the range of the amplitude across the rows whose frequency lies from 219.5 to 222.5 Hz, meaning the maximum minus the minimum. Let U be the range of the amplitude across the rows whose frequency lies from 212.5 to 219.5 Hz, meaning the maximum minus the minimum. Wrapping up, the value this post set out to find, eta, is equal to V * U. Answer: 0.19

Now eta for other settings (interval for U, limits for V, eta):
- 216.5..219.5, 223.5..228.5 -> 0.04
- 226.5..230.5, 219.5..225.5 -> 0.26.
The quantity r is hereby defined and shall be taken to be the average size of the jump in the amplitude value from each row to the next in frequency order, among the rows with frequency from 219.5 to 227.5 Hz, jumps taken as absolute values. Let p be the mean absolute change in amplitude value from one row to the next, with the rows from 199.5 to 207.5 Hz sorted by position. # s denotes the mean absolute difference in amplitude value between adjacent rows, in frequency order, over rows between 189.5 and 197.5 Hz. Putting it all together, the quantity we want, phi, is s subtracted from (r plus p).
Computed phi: 0.328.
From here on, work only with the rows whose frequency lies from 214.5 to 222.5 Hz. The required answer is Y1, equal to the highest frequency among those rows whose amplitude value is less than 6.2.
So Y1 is 222.0 Hz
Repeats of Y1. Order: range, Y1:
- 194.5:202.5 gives 196.0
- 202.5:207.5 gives 207.0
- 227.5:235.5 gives 235.0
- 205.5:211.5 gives 211.0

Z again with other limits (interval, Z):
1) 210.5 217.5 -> 4.8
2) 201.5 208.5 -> 6.7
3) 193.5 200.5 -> 6.7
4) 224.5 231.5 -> 4.0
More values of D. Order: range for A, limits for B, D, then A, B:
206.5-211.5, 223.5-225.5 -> 0.72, 5.4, 3.9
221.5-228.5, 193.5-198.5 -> 1.64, 3.9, 6.5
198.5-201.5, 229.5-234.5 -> 0.59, 7.6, 4.5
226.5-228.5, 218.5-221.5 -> 1.13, 3.9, 4.4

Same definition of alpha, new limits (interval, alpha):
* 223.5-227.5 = -0.980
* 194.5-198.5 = -0.953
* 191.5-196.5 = -0.963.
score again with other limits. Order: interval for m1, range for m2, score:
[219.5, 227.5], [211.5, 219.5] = 0.3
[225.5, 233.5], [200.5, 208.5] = 1.1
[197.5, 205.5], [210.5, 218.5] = 3.0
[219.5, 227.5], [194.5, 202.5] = 2.1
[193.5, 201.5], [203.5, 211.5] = 1.8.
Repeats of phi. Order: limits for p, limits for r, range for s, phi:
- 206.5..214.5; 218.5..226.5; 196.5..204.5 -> -0.058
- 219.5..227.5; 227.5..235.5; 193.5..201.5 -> -0.019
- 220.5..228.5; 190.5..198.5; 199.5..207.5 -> -0.058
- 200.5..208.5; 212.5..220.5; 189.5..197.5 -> 0.325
